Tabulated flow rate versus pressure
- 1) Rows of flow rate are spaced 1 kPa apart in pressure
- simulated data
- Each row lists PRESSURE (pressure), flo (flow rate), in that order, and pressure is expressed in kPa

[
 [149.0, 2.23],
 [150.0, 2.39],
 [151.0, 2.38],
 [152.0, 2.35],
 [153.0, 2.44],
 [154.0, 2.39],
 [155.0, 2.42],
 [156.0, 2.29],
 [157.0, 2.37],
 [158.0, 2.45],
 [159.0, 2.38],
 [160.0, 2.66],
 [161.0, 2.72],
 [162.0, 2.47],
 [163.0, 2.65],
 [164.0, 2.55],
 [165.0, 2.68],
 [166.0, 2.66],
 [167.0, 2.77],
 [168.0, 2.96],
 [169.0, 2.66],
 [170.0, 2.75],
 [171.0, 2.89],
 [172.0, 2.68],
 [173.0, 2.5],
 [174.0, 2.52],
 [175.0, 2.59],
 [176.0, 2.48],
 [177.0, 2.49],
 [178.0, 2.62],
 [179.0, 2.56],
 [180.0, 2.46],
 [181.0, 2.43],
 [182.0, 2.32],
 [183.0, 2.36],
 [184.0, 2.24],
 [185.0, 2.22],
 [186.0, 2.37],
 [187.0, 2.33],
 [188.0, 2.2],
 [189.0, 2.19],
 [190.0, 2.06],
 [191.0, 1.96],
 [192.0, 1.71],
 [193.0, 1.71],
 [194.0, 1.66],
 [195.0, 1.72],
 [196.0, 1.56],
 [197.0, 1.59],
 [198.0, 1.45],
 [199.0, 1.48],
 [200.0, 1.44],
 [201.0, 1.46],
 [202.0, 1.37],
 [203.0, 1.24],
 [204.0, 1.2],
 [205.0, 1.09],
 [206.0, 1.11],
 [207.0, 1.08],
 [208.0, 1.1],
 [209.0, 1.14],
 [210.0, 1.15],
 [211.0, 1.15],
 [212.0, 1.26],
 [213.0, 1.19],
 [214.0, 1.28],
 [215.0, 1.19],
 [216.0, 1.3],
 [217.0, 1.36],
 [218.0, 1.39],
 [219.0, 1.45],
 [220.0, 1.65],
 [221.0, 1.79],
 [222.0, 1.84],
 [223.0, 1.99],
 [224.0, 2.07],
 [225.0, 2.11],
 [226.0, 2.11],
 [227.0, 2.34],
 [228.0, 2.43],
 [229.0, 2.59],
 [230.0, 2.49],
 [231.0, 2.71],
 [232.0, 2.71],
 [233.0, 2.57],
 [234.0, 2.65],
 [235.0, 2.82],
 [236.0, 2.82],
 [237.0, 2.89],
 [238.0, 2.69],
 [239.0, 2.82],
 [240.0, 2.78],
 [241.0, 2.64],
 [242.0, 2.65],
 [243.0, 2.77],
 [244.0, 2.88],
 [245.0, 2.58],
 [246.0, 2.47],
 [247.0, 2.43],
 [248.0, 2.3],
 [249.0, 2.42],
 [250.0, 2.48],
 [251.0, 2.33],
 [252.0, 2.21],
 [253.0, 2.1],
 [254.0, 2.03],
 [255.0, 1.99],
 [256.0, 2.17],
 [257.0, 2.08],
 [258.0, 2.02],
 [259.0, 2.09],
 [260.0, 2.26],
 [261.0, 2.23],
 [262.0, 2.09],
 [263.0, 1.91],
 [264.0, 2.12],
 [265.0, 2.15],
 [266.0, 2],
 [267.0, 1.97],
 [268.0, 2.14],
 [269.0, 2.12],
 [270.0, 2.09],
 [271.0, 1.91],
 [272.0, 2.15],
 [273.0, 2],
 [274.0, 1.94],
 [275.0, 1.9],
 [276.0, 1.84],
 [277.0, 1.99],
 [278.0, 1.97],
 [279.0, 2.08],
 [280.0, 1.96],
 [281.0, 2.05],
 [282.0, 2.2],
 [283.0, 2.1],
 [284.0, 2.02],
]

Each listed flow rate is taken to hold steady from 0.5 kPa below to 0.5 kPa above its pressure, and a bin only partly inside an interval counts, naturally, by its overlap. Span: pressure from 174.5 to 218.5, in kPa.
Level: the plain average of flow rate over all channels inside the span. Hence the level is 1.73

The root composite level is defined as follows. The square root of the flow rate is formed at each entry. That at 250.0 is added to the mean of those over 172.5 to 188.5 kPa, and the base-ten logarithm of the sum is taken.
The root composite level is 0.50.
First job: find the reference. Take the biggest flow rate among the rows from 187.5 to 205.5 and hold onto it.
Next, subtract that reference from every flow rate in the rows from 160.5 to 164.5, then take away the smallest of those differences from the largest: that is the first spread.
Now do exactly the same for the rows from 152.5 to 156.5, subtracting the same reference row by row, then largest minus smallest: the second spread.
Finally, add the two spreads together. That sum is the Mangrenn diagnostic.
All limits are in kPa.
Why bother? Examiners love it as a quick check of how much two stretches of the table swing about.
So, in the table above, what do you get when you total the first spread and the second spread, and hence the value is 0.40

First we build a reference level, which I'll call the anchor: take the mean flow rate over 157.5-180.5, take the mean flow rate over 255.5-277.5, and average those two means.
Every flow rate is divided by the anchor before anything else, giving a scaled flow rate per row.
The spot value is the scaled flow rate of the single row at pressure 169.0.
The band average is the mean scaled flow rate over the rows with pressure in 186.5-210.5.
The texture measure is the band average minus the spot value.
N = -0.48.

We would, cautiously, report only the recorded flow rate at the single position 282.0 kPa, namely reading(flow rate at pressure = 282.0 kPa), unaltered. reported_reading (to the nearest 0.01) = 2.20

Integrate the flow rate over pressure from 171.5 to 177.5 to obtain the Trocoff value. 15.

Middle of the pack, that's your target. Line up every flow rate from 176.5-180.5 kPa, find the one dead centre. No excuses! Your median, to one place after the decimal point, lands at 2.5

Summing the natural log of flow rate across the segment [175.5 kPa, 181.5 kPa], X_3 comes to 5.5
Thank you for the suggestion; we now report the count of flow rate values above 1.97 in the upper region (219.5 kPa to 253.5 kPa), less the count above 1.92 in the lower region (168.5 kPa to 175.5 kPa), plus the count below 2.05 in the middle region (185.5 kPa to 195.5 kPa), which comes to 29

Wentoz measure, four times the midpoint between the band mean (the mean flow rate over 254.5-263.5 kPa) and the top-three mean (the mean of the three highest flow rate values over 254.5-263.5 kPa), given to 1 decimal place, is 8.6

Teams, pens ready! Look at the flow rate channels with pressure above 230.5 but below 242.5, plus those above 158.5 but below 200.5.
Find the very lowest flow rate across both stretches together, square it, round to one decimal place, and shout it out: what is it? 2.1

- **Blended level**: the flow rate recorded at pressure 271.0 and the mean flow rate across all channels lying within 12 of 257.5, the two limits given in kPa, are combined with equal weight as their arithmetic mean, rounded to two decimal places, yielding 2.04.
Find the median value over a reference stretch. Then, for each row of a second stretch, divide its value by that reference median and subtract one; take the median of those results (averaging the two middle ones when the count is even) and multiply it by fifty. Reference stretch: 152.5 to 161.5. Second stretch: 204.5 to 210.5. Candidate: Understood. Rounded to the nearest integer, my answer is -27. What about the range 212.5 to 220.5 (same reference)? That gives -23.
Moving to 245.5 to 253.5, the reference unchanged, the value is -1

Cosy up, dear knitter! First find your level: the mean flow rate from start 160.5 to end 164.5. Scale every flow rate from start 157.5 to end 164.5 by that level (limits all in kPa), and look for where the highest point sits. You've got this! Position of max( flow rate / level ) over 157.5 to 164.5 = 161.0 kPa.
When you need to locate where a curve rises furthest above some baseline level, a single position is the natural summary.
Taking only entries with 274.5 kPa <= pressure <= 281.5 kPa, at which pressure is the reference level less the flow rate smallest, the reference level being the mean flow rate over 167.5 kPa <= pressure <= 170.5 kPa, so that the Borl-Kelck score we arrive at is 279.0 kPa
